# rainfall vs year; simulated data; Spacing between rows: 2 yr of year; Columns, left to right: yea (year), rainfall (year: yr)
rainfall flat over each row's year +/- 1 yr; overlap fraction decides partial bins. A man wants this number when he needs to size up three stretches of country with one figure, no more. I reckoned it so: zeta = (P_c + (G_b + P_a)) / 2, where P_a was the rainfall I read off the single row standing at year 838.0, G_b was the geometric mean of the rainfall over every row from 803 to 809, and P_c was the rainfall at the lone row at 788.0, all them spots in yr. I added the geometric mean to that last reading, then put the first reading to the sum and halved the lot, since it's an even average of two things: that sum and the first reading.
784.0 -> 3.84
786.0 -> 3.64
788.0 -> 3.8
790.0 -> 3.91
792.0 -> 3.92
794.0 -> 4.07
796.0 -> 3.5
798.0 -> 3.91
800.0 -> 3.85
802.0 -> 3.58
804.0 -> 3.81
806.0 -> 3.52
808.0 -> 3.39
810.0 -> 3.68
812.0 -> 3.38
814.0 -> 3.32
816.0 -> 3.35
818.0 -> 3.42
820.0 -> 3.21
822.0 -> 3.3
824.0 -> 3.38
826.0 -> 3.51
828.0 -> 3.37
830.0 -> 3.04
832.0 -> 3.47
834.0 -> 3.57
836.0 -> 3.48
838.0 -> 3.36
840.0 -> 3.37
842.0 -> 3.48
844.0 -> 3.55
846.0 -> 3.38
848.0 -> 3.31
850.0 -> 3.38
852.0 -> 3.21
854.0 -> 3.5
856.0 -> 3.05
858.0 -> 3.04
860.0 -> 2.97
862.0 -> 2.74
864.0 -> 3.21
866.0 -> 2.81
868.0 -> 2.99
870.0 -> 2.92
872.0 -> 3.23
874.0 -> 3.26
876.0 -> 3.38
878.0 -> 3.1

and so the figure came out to 5.36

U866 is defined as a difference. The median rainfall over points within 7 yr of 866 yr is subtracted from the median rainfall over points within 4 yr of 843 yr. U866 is 0.5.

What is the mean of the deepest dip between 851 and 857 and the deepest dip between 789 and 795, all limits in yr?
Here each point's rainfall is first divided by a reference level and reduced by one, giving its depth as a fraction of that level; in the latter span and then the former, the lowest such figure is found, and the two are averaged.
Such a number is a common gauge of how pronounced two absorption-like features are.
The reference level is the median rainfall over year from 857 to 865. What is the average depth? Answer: 0.158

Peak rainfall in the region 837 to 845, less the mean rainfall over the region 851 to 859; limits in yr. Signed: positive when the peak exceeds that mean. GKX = 0.35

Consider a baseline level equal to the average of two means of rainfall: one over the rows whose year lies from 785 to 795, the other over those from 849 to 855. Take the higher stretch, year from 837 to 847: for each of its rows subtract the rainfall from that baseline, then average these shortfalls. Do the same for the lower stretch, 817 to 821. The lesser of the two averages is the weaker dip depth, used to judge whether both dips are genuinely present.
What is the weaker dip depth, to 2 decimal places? 0.19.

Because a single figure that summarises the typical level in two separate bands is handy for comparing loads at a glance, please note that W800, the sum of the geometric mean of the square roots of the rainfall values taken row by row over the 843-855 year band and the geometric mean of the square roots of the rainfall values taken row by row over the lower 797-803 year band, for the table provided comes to 3.78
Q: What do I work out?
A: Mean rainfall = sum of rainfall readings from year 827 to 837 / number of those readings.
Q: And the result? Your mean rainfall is 3.39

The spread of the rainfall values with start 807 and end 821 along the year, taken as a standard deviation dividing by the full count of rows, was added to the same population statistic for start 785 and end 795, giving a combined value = 0.28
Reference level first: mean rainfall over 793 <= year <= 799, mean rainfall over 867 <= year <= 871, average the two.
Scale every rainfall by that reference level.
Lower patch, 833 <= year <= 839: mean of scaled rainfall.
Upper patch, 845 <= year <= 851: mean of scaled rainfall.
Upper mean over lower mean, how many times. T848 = 0.97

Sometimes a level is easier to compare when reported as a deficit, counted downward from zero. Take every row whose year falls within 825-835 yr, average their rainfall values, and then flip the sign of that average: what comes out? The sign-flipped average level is -3.39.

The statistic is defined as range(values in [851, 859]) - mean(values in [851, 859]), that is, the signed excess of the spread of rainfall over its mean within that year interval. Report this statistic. -2.74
